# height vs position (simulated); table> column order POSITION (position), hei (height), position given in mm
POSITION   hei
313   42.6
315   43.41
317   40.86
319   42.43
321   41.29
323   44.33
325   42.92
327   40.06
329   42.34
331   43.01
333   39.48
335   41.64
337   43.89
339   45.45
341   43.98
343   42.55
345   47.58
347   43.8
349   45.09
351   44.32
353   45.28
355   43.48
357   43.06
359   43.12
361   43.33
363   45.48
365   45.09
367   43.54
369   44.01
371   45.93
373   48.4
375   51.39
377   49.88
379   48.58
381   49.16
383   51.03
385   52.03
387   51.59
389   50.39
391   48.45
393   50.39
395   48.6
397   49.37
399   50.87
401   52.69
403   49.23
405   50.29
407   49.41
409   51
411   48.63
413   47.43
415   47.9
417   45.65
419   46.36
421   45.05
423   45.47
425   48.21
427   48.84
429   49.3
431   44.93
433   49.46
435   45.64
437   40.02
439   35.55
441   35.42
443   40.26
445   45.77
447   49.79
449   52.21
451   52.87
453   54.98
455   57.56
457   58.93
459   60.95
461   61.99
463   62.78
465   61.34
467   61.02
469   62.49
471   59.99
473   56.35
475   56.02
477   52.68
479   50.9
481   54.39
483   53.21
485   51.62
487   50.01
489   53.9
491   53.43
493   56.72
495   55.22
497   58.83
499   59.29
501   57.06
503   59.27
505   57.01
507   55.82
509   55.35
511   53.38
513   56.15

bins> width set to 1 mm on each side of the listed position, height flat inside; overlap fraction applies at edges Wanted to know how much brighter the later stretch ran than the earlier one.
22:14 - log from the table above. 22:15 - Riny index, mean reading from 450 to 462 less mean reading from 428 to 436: 11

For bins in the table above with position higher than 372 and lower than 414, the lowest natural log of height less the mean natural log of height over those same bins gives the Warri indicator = -0.051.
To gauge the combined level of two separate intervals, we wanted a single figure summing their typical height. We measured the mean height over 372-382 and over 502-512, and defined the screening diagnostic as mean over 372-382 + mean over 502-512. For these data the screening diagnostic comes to 106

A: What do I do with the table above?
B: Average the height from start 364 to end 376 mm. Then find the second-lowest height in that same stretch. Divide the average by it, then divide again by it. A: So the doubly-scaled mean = 0.0240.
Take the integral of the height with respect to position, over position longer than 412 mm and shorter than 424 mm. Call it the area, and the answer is 556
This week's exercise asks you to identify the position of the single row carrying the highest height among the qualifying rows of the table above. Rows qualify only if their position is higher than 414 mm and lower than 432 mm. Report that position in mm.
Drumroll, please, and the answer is 429 mm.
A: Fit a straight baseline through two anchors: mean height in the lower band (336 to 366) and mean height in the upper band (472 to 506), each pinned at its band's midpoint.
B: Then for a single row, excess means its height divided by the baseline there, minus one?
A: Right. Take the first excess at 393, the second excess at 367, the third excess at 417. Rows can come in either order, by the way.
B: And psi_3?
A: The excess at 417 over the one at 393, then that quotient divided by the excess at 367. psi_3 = 29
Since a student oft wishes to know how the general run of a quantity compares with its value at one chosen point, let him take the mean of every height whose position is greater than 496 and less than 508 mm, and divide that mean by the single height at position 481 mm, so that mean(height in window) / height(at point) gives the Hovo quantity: 1.06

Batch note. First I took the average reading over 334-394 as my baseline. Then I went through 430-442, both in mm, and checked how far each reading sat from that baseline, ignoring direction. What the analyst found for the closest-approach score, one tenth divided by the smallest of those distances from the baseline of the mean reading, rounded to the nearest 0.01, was 0.13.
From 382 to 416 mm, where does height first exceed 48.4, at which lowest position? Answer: 383 mm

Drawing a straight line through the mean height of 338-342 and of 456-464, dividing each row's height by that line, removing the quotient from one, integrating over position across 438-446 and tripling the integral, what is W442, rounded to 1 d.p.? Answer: 8.0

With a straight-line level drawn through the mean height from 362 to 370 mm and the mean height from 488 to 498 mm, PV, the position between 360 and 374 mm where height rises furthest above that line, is 373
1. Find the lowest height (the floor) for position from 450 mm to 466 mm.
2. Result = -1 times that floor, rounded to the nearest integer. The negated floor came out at -53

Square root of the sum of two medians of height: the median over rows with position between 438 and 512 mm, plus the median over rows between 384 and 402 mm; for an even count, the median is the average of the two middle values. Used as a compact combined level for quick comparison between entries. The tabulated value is 10.3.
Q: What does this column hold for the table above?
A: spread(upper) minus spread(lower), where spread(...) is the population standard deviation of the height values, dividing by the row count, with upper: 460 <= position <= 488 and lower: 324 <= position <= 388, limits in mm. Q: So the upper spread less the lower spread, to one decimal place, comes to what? 1.2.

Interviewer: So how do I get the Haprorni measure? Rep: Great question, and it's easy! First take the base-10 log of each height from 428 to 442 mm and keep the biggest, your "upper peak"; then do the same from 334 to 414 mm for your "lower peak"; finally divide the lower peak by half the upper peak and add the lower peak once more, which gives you 3.75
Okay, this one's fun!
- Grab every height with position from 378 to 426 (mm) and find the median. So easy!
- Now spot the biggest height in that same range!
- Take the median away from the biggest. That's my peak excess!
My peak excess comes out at 3.5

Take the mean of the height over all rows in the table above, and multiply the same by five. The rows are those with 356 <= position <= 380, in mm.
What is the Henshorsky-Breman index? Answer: 230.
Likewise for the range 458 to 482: 292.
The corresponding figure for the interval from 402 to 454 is 235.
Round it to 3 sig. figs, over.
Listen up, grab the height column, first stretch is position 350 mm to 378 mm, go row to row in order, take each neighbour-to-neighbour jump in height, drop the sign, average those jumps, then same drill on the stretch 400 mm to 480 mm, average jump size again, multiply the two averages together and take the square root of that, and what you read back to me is 1.68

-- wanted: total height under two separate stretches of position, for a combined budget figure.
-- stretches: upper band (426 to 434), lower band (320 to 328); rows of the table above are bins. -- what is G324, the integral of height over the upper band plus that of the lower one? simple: 722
